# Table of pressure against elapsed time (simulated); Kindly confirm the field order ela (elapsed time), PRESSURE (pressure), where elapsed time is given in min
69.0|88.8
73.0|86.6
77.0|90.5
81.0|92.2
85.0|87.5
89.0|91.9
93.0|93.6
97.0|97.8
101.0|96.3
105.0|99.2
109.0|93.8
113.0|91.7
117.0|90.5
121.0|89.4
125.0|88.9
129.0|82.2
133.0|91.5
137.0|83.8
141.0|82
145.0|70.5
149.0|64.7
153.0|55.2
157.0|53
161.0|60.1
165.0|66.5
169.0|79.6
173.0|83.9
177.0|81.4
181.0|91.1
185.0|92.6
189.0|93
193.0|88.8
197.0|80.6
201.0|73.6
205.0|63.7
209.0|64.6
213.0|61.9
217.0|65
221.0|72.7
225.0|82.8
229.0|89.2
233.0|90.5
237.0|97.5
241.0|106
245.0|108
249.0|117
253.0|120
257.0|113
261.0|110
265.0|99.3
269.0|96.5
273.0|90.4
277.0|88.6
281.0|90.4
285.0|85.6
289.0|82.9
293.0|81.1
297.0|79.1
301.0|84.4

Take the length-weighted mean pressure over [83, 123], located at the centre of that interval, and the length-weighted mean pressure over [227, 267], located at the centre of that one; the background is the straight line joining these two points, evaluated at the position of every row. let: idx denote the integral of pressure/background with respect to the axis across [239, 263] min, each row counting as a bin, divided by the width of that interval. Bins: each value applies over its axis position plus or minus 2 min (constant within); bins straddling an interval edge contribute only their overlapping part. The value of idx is 1.07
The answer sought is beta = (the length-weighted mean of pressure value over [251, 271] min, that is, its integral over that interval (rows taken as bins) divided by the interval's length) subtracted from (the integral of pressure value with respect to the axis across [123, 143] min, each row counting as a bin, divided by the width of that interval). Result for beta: -22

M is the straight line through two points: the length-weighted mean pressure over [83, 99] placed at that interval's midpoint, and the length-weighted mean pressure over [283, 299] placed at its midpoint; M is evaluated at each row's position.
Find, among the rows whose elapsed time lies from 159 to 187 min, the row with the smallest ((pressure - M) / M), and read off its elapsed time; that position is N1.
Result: 161.0 min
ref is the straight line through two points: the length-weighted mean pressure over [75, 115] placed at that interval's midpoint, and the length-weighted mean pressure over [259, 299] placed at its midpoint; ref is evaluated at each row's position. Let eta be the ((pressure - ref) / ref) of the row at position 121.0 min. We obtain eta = -0.04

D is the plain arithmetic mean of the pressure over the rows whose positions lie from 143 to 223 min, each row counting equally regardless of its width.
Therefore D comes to 73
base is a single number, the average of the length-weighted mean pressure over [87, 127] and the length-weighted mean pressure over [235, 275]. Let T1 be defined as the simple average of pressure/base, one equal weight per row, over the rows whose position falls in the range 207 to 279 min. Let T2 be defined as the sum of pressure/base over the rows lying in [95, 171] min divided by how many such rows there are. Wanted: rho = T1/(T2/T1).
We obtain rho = 1.07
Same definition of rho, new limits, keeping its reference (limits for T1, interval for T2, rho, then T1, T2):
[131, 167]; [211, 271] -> 0.51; 0.70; 0.96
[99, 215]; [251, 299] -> 0.68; 0.80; 0.95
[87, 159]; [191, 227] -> 0.98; 0.85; 0.73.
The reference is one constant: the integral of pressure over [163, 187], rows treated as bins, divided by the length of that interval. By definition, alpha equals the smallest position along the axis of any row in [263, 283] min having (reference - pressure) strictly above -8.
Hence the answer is 273.0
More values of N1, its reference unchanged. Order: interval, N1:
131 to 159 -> 157.0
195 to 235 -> 213.0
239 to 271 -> 269.0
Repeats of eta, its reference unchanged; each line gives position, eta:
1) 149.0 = -0.30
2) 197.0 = -0.12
